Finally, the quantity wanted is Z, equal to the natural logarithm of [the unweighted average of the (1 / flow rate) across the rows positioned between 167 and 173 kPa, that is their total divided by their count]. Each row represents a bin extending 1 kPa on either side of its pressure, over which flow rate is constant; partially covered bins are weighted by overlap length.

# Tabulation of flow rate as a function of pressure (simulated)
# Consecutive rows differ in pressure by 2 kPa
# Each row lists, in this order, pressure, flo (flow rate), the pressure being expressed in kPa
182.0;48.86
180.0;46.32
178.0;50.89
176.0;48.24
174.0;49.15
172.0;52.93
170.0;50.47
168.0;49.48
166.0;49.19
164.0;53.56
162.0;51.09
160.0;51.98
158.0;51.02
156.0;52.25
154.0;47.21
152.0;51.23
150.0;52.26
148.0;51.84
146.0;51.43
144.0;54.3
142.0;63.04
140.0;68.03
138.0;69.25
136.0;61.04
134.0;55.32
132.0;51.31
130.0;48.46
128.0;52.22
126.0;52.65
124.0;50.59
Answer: -3.93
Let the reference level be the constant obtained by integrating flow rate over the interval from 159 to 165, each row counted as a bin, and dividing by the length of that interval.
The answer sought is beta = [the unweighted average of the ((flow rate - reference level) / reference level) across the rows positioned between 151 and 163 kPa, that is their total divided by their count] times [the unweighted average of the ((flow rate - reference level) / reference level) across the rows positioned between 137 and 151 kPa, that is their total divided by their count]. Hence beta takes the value -0.0033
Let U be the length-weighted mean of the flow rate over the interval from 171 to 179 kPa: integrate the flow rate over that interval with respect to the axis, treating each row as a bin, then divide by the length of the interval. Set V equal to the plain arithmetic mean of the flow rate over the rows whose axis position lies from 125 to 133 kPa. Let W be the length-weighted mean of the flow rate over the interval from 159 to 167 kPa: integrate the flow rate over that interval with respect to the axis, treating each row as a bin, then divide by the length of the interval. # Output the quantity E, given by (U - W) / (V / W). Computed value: -1.2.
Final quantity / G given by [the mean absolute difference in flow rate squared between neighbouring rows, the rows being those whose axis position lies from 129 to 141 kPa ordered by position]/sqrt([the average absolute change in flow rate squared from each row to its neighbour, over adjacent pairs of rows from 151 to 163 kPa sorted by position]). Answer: 34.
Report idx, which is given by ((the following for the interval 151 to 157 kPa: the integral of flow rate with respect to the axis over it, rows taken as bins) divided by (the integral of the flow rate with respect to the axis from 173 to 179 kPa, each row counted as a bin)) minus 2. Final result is -0.98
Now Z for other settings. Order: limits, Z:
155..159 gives -3.94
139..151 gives -4.03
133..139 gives -4.12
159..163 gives -3.94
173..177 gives -3.89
